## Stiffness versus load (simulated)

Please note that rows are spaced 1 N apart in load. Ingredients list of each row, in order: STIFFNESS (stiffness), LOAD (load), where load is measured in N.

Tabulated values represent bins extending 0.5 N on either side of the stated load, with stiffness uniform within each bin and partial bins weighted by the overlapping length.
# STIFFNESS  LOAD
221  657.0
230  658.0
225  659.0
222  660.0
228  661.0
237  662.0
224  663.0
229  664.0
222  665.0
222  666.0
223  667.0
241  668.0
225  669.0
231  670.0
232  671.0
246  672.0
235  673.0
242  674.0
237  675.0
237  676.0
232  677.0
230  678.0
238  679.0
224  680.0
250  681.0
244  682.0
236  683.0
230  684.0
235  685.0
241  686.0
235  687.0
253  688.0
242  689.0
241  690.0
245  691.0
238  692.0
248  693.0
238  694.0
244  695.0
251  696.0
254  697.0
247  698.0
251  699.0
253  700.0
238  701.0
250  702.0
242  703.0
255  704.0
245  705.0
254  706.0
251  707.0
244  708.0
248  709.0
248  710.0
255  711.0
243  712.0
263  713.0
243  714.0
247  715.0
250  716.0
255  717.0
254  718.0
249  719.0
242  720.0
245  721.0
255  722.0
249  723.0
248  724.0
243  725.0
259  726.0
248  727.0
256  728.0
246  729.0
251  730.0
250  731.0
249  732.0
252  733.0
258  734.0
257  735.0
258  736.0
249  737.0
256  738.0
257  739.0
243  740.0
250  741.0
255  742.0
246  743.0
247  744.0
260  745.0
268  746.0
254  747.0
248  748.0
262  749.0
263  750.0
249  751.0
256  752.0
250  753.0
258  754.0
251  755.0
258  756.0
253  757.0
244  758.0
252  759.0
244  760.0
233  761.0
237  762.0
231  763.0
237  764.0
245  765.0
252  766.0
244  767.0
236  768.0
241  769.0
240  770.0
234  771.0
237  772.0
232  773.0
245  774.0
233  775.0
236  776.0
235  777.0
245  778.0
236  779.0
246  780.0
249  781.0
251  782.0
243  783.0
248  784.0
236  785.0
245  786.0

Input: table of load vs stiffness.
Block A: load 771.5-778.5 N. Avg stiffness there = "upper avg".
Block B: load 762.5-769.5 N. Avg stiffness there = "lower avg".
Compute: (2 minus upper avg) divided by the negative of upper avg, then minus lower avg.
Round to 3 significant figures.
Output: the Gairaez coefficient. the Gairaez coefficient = -240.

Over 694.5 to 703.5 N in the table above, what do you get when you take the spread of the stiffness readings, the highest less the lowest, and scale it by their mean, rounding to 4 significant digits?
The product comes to 3964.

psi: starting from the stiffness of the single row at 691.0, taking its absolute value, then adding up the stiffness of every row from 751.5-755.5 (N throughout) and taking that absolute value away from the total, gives 770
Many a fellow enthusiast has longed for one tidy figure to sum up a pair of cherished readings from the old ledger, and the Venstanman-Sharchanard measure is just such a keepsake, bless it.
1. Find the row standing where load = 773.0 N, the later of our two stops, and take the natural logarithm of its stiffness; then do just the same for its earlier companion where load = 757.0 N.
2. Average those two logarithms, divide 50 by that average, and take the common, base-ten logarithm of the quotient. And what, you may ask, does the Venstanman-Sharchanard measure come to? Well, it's 0.9594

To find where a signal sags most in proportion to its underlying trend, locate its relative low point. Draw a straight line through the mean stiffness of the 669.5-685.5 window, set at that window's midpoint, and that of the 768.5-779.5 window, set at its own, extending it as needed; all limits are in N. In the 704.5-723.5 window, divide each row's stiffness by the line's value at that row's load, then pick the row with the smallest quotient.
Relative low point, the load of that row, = 720.0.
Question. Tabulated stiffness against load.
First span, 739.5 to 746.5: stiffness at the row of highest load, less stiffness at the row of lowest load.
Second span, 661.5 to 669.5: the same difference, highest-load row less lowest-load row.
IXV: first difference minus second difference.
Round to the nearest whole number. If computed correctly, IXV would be 37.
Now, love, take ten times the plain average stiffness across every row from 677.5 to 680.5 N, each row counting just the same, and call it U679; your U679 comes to 2307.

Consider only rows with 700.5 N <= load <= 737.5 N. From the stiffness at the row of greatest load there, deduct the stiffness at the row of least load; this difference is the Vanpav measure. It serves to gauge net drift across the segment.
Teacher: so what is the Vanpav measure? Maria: 11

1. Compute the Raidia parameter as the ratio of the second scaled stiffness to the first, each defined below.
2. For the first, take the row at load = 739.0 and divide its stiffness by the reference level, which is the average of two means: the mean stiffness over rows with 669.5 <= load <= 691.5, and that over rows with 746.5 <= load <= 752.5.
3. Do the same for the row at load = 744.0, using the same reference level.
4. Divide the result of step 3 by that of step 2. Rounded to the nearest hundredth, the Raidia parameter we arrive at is 0.96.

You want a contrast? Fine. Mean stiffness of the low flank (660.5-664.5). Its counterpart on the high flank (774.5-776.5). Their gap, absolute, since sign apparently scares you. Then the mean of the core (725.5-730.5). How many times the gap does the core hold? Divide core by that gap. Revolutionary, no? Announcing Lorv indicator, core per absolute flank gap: 50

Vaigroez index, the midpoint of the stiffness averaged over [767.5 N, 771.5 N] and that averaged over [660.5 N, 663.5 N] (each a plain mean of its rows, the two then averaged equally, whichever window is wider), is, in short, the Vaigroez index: 234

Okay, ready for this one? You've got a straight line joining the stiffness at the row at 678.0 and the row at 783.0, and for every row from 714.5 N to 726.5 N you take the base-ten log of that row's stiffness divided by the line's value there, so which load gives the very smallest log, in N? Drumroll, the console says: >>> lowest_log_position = 720.0 N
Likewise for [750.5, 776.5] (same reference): 773.0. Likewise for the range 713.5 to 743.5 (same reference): 740.0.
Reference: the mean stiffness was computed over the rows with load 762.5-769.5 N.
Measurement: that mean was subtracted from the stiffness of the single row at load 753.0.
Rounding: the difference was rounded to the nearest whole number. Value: 9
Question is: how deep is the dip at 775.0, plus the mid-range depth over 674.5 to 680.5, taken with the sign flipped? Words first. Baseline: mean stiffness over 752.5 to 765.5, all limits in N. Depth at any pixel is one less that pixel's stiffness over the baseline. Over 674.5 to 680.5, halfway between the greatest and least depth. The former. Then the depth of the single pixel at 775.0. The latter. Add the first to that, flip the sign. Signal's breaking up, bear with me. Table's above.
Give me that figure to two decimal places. -0.11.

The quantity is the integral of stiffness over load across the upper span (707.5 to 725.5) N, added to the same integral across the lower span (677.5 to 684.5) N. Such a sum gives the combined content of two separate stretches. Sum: 6133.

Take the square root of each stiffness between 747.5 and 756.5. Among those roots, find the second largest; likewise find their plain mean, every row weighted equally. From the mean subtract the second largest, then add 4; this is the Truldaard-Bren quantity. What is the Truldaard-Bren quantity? 3.78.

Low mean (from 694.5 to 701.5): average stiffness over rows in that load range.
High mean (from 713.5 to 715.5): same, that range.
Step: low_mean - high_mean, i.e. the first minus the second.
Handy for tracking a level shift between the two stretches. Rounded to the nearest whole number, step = 3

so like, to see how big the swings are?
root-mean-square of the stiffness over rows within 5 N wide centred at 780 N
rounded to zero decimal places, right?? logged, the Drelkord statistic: 245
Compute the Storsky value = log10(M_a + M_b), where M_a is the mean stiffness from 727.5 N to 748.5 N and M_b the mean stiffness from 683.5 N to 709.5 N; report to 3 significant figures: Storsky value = 2.70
